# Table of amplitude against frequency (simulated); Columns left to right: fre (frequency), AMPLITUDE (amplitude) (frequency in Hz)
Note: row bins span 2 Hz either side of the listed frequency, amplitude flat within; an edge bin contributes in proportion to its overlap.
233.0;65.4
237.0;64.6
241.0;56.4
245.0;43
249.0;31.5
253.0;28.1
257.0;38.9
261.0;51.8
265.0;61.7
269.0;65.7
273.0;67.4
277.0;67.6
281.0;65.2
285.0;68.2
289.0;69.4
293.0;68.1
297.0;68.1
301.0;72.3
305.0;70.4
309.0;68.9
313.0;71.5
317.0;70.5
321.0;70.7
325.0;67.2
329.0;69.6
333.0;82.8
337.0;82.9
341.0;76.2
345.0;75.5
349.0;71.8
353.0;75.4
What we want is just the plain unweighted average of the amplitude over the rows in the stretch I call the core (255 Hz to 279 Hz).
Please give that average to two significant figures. 59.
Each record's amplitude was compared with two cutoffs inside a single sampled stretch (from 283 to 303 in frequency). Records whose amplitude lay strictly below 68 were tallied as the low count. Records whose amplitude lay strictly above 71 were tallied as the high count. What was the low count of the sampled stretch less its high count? -1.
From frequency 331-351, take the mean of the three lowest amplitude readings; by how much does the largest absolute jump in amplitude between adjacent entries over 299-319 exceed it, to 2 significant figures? -72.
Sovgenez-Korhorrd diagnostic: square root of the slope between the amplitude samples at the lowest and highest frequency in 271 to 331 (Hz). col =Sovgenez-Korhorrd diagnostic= 0.20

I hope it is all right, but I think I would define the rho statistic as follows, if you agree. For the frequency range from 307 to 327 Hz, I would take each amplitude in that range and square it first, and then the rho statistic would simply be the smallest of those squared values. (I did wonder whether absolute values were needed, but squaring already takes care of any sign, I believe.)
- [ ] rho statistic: 4516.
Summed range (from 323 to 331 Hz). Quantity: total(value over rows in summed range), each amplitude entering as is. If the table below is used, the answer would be 137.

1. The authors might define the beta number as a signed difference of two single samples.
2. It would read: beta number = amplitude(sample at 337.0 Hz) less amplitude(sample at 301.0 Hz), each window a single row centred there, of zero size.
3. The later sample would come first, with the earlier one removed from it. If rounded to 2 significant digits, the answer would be 11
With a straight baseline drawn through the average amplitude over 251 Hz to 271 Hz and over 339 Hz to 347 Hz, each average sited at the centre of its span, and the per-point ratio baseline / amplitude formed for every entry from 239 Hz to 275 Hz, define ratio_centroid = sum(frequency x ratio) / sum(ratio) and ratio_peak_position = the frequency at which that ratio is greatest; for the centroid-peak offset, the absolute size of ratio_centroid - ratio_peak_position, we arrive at 2.9 Hz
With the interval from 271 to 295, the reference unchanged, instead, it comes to 9.8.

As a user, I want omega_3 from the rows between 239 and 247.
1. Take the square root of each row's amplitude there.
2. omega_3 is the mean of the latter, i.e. 7.03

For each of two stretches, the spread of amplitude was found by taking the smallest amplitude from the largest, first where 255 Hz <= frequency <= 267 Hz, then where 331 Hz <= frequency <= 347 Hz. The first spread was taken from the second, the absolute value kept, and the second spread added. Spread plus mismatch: 23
